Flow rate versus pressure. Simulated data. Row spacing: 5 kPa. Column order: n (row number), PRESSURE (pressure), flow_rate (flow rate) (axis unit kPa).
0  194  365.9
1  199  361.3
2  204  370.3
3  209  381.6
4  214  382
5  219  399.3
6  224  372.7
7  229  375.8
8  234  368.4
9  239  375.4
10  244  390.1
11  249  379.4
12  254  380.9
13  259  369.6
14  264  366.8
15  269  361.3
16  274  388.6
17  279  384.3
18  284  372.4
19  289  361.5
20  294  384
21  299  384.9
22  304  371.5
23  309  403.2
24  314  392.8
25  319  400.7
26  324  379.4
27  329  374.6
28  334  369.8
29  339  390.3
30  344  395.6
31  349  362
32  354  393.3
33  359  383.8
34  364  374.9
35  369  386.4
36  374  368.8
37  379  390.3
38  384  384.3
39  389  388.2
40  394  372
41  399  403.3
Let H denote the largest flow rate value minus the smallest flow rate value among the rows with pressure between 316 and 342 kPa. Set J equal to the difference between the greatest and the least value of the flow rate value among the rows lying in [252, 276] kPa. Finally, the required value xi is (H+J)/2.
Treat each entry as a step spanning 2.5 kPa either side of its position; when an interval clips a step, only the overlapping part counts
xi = 29.1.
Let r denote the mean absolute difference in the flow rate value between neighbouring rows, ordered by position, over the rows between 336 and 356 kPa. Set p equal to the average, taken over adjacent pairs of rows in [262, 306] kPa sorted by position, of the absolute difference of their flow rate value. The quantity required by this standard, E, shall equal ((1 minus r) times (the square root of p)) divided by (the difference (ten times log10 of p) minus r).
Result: 6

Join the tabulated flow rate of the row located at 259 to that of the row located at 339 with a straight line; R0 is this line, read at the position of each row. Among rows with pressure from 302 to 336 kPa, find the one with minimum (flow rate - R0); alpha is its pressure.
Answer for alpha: 334 kPa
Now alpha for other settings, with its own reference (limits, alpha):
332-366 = 349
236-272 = 269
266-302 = 289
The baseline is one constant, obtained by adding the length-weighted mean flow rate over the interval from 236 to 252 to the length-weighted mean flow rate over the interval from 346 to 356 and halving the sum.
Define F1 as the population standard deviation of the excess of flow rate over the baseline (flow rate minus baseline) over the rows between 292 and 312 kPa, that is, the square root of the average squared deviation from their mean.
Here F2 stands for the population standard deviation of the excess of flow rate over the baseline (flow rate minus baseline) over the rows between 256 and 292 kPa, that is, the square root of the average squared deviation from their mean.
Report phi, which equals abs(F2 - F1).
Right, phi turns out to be 1.4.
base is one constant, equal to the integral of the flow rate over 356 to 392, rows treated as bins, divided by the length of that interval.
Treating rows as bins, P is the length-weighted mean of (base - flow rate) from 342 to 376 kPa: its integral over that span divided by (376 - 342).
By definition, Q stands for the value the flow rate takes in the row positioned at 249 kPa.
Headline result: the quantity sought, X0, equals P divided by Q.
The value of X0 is 0.005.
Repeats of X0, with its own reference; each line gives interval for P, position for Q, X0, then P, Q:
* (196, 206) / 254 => 0.044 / 17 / 380.9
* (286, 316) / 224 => -0.001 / 0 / 372.7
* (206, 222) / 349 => -0.012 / -4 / 362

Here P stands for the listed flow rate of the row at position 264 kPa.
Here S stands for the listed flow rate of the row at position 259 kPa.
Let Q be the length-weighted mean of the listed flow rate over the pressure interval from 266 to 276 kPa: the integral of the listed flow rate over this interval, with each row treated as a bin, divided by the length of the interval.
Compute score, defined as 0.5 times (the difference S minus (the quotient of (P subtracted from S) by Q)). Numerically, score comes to 185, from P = 366.8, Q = 374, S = 369.6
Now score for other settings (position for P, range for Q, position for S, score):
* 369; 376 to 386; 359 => 192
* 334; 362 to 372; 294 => 192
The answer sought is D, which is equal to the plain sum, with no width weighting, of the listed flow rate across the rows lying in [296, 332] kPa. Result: 2707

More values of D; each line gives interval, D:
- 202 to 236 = 2650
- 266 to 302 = 2637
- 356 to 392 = 2677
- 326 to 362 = 2669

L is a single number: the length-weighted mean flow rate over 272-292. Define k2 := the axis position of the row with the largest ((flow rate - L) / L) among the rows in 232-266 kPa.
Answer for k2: 244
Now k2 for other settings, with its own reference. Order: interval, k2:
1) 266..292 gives 274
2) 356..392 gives 379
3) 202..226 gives 219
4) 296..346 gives 309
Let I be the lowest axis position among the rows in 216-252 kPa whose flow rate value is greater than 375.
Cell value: 219 kPa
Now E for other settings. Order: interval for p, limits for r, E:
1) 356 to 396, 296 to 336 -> 17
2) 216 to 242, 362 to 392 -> 22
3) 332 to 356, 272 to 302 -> -13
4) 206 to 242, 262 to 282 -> 16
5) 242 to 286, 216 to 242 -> 24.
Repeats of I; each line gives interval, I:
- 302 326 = 309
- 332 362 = 339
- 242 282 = 244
